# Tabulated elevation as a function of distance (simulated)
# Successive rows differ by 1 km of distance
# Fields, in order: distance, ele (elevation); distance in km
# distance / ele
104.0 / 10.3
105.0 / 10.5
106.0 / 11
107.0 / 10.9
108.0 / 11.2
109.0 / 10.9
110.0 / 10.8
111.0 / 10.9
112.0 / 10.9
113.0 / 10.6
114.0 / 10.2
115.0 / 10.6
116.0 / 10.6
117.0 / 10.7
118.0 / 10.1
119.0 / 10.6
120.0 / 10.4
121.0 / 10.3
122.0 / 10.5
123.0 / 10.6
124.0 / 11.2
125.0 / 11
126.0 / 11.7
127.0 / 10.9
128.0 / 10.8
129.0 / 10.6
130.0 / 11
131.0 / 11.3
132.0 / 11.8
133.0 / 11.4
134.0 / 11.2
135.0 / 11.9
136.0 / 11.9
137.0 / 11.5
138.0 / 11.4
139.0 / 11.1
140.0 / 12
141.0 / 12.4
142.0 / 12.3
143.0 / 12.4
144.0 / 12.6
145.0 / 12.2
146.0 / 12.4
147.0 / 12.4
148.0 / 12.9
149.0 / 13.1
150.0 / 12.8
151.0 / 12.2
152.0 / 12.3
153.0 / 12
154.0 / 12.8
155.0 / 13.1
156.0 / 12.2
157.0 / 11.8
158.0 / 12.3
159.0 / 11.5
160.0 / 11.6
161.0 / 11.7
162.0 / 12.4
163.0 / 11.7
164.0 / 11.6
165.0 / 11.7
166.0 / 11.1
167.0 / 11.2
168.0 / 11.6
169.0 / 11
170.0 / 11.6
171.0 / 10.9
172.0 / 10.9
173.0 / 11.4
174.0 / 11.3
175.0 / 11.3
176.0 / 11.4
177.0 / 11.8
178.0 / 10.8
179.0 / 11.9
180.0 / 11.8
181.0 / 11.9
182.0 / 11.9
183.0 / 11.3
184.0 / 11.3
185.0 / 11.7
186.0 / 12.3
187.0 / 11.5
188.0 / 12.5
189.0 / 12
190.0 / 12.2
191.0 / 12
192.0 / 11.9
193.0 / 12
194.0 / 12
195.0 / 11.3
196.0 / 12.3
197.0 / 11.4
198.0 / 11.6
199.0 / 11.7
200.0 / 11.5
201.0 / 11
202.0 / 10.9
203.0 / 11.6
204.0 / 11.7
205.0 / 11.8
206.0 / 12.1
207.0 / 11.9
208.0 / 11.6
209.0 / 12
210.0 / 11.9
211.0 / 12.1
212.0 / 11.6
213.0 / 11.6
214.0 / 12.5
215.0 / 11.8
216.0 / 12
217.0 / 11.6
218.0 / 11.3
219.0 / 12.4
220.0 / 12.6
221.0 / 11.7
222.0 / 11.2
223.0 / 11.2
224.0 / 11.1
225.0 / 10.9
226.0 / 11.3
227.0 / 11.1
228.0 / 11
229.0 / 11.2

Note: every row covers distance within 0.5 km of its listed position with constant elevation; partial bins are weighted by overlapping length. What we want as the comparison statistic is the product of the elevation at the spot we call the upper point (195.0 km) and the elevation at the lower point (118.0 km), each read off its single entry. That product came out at 114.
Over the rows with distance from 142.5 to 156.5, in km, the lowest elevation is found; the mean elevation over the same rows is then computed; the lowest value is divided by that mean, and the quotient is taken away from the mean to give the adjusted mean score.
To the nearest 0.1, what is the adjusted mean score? 11.6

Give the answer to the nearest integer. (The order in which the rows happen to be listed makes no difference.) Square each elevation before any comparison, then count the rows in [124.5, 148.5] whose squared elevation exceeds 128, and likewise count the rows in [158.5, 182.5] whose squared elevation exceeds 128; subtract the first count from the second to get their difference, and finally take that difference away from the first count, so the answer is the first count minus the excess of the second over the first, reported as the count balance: 16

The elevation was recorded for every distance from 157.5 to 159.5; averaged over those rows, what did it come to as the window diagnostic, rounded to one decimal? 11.9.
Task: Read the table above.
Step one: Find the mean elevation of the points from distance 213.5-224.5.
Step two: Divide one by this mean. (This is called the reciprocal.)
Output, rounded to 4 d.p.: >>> 0.0850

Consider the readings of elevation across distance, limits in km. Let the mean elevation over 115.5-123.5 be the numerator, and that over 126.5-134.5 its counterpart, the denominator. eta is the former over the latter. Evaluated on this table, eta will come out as 0.94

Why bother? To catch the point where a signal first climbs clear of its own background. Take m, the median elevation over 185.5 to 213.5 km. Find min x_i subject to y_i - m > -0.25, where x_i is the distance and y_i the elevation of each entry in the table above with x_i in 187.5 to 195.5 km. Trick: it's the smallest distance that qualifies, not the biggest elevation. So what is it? 188.0 km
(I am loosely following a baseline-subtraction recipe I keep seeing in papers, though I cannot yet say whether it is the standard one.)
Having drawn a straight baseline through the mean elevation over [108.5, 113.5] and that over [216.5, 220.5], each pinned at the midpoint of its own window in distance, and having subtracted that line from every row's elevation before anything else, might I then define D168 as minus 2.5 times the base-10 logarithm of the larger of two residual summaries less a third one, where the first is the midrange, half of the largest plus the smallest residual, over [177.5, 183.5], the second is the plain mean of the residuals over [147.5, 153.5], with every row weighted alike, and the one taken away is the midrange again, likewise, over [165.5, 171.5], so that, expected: -0.4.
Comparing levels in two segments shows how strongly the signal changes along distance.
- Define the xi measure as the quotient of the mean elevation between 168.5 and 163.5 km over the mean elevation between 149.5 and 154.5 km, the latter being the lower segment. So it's 0.92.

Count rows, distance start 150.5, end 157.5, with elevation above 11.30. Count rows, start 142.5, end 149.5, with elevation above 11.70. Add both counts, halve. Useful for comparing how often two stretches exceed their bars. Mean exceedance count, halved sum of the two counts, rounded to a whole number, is 7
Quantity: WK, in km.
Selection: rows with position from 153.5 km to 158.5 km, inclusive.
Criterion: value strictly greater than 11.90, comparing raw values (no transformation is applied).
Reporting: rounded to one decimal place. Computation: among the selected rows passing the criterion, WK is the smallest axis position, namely 154.0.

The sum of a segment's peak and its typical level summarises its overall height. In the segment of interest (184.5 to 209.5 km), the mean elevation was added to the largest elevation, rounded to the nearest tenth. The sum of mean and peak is 24.3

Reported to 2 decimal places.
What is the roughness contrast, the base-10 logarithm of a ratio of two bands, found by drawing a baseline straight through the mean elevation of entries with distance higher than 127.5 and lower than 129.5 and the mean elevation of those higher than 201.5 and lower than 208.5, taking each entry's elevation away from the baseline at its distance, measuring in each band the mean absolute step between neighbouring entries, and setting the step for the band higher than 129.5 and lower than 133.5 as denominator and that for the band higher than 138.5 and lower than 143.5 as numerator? -0.03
